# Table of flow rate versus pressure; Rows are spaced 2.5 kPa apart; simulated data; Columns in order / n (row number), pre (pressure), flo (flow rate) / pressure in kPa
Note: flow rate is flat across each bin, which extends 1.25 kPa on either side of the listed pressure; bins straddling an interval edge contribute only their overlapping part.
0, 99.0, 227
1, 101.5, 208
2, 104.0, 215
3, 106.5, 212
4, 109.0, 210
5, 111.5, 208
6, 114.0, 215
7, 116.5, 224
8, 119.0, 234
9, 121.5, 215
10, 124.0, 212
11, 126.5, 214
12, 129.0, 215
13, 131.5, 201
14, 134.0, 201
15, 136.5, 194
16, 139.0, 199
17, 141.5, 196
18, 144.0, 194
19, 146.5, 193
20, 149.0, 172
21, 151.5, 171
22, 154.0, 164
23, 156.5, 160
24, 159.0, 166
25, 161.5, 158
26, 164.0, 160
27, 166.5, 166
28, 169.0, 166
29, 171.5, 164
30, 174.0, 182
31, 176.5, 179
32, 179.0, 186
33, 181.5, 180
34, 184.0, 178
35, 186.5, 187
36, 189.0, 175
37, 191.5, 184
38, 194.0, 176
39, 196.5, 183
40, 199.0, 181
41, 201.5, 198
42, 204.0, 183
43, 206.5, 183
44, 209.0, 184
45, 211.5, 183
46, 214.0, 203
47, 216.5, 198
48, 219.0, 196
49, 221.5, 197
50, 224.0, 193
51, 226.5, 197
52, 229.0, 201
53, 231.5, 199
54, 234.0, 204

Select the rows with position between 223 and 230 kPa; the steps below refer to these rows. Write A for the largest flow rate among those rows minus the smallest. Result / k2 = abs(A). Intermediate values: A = 8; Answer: 8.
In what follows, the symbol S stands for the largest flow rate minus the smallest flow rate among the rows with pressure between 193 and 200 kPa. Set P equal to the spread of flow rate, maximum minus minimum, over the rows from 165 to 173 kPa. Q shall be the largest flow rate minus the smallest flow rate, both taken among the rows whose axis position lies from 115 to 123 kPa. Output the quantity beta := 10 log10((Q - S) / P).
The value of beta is 8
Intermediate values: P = 2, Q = 19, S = 7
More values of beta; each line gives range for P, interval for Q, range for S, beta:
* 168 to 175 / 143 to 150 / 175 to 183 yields -1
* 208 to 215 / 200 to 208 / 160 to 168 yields -5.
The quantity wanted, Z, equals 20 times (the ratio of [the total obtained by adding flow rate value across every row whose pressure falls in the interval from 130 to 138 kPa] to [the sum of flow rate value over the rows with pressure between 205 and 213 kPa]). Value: 21.7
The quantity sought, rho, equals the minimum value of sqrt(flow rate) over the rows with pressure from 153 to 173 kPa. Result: 12.6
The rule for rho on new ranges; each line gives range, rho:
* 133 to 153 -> 13.1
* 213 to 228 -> 13.9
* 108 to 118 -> 14.4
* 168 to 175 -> 12.8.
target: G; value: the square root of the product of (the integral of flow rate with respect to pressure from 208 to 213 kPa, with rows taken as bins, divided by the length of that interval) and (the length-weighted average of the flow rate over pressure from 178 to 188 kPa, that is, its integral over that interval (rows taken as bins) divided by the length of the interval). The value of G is 183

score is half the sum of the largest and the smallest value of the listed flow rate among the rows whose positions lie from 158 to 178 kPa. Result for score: 170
